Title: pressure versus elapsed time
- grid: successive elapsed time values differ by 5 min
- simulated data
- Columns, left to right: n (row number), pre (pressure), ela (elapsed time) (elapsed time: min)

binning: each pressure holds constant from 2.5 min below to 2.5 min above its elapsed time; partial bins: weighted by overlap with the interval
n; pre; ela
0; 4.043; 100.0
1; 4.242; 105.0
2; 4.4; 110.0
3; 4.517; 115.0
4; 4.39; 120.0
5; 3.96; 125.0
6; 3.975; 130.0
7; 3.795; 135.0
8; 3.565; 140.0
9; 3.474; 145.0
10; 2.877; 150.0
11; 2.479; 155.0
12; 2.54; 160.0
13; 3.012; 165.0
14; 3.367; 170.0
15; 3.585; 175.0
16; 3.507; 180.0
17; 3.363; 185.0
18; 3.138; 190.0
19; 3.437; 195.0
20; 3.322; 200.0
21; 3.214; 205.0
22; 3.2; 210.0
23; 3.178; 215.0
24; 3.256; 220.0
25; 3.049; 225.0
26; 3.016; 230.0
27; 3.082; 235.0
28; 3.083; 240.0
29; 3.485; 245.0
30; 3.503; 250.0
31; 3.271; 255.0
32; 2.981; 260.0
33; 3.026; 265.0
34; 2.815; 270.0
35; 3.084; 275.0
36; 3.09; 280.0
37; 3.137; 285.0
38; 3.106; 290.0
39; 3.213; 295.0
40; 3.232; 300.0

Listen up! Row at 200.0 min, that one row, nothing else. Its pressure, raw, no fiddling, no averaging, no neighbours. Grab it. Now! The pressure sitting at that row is 3.322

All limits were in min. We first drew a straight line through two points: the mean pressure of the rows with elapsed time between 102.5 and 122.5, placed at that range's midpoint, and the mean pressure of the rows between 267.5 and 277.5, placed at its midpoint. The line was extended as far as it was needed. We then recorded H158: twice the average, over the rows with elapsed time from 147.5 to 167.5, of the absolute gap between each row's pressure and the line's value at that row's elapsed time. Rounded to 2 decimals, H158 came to 2.51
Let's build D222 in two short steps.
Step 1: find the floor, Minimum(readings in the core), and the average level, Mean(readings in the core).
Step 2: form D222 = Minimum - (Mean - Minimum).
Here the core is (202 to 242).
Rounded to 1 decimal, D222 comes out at 2.9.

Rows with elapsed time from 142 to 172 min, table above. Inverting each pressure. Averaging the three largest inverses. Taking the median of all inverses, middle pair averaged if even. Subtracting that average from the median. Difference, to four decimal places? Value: -0.0418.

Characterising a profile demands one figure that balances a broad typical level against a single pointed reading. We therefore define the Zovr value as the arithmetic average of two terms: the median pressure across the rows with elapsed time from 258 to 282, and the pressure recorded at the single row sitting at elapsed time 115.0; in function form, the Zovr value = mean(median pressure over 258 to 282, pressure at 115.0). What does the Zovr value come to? 3.8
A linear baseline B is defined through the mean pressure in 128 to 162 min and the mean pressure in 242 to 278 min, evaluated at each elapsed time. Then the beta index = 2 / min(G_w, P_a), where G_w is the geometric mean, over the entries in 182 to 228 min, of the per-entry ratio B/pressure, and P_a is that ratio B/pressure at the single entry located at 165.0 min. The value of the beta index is 2.02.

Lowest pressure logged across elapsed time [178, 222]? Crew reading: 3.138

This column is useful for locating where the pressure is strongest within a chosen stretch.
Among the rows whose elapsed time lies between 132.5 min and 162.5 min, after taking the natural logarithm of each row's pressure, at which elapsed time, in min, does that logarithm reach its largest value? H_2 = 135.0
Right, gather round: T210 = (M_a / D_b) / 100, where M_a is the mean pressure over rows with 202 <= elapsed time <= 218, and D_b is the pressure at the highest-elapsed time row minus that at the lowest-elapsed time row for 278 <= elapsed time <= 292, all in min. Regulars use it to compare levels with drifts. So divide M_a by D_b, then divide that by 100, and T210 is 2.0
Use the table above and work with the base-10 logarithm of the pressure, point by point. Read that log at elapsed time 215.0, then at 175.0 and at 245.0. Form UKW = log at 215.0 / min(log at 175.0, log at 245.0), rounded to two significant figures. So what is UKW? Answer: 0.93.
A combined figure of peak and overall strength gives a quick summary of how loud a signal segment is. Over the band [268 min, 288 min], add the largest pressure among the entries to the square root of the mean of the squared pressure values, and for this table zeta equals 6.2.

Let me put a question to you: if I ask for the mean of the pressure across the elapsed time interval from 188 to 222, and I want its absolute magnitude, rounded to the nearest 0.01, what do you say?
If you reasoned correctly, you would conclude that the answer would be 3.25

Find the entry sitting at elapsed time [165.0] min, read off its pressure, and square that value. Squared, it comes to 9.1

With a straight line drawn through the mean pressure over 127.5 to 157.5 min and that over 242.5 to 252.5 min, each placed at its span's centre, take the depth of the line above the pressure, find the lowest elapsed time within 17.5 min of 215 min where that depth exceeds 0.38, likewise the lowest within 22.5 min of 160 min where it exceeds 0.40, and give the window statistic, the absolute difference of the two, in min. 75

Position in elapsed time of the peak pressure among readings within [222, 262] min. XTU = 250.0 min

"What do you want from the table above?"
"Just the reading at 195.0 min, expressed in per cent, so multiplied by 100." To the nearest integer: 344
